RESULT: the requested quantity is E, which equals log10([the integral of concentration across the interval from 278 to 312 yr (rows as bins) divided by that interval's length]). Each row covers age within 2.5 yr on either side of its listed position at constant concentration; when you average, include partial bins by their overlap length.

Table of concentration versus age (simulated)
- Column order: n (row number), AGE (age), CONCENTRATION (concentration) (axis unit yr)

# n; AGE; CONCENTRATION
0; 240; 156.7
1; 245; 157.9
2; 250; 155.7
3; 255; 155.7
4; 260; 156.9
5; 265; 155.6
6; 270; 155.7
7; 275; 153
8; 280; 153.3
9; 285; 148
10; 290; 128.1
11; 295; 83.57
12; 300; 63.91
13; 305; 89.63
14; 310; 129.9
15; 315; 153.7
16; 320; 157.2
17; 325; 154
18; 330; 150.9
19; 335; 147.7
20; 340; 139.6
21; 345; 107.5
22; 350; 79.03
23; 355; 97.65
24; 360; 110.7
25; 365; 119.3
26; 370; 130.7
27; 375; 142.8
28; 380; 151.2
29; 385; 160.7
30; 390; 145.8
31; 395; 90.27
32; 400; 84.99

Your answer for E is 2.05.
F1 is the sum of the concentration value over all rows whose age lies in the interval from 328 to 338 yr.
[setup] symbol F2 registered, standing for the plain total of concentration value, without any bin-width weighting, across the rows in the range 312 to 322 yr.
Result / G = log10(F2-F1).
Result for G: 1.1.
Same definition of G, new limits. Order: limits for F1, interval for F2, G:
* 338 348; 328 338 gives 1.7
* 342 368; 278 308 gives 2.2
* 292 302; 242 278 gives 3.0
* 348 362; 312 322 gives 1.4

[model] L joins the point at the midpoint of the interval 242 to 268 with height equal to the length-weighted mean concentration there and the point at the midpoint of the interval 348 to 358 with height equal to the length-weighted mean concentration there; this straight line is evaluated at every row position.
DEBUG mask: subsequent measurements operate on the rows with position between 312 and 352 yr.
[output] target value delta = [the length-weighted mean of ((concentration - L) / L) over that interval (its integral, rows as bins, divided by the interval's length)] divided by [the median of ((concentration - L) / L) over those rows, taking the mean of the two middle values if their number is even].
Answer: 0.75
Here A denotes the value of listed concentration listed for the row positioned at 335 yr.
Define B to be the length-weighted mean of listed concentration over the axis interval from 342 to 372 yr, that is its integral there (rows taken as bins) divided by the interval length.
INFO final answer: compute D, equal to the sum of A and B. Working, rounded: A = 147.7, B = 108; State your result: 255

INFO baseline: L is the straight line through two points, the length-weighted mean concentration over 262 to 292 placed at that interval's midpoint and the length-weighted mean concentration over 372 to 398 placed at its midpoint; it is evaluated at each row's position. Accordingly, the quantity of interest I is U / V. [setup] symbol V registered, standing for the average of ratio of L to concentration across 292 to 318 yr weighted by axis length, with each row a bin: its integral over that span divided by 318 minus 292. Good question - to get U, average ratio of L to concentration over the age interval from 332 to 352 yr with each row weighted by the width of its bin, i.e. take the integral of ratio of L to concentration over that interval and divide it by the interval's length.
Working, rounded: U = 1.25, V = 1.53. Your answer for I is 0.82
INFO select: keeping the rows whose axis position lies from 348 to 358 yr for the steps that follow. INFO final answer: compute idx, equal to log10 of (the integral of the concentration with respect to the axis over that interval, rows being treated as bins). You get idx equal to 2.95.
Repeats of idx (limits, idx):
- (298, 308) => 2.90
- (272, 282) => 3.19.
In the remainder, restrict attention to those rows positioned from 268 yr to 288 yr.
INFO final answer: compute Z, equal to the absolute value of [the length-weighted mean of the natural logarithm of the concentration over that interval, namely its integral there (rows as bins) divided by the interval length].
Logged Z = 5.02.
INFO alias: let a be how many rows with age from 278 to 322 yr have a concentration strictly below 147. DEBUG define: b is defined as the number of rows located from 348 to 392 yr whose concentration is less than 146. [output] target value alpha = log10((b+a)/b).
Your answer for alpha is 0.23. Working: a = 5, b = 7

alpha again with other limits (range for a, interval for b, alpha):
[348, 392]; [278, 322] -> 0.38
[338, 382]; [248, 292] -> 0.95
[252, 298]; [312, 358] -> 0.18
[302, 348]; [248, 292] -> 0.70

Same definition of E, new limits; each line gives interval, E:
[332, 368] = 2.06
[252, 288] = 2.19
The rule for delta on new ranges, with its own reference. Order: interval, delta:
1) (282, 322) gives -1.25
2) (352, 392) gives 0.96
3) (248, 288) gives 0.85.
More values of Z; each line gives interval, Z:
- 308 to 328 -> 5.00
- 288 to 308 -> 4.48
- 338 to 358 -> 4.64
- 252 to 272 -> 5.05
